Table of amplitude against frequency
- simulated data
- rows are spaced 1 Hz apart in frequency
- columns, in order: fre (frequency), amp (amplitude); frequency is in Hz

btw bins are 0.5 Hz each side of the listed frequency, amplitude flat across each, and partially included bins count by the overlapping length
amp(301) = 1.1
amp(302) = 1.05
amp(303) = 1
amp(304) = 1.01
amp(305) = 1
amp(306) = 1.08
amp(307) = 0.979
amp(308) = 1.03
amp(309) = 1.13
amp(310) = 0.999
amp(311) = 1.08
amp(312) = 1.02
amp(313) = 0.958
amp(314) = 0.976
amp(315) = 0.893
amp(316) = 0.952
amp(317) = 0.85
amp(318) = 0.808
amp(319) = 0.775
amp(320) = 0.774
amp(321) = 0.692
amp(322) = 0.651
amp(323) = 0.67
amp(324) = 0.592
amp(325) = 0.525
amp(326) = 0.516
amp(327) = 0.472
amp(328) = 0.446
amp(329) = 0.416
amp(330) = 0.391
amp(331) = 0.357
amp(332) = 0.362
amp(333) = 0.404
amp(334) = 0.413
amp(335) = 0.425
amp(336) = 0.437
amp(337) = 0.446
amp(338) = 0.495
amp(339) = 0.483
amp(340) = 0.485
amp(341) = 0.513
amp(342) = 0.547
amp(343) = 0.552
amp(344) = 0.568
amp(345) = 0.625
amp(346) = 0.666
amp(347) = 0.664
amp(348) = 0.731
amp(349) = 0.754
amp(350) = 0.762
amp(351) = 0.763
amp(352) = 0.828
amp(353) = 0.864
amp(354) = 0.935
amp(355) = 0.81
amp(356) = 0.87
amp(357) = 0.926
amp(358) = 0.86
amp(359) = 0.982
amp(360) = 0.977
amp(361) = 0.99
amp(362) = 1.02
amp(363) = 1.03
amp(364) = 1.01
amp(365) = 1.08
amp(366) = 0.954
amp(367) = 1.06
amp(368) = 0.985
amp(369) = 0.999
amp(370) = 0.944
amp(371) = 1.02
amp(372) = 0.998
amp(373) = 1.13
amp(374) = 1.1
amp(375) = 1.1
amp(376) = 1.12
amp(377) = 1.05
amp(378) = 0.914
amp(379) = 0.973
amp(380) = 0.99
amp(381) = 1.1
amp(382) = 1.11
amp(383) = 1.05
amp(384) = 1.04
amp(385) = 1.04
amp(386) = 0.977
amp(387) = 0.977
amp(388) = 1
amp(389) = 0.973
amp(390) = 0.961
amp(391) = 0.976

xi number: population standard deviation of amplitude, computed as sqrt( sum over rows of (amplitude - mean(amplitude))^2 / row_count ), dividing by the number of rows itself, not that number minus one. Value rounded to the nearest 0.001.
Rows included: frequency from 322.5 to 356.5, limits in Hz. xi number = 0.163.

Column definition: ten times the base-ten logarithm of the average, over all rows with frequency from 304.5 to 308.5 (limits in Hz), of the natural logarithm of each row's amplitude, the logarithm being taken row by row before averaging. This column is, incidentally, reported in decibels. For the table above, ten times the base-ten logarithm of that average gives -16.7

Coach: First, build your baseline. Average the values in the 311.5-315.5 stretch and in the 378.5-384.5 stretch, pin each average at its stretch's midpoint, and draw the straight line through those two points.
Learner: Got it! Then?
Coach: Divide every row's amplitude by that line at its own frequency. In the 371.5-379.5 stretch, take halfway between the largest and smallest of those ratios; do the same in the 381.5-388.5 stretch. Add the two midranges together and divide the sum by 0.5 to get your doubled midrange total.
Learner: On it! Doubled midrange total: 4.0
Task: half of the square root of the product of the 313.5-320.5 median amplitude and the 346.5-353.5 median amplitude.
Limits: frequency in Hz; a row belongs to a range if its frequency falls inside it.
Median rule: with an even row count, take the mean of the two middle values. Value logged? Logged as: 0.40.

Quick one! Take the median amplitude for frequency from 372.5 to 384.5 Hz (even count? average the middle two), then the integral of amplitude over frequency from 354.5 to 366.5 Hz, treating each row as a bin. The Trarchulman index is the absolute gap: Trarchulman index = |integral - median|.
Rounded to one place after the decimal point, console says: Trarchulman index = 10.4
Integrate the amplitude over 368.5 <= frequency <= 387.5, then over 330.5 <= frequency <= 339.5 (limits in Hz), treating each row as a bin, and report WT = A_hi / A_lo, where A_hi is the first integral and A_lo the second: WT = 5.1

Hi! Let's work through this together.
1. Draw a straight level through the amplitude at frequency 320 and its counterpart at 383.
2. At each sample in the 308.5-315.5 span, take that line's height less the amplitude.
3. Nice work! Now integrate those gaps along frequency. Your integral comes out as -1.9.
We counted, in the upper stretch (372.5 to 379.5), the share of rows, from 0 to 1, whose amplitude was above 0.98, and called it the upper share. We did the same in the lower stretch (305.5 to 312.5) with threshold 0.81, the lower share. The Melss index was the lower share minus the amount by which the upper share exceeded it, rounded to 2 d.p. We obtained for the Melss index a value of 1.29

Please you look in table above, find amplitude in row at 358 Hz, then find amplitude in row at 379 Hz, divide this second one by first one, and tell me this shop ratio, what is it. 1.13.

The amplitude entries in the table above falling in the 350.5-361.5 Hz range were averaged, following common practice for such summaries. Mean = 0.89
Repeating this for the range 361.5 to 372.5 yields 1.01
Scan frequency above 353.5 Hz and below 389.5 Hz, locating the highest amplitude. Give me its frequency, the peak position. 373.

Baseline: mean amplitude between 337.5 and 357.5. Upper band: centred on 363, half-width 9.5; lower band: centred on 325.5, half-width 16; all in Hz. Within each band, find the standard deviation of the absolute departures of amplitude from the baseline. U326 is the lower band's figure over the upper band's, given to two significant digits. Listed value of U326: 1.4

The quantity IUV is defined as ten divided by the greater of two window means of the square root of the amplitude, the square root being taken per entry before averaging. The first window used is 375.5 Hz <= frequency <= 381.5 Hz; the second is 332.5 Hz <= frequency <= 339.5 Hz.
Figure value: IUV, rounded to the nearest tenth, 9.9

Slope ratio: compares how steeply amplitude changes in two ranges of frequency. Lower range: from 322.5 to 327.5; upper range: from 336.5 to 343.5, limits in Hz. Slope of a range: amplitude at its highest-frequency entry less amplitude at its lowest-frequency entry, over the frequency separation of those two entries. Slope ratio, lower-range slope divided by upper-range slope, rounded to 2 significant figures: -2.8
